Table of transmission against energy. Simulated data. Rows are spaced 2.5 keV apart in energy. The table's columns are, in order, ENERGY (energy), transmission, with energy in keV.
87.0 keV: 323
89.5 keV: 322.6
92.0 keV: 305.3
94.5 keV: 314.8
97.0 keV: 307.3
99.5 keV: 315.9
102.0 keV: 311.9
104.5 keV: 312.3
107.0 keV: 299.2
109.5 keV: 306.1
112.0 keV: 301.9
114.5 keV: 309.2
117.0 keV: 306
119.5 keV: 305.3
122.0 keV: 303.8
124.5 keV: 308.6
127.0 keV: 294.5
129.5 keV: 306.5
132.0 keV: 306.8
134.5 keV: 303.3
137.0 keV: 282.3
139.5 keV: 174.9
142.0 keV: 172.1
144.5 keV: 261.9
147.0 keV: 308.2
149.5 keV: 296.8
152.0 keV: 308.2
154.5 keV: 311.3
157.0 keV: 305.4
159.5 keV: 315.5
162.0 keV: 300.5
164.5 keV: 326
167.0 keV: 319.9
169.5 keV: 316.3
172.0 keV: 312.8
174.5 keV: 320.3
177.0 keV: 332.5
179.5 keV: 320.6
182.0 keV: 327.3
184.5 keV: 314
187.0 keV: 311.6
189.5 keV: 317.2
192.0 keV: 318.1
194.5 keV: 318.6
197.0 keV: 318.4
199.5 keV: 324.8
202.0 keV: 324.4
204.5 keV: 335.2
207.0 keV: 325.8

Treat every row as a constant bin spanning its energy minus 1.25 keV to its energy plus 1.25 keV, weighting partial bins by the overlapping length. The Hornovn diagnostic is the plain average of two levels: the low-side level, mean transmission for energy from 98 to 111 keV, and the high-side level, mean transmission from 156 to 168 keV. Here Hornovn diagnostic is 311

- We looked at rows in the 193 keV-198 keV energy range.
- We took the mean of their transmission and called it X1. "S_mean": 318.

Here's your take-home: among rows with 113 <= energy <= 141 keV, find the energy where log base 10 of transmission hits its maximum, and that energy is 114.5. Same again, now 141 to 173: 164.5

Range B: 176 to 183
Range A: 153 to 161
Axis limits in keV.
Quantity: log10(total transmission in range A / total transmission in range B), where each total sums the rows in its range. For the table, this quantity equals -0.022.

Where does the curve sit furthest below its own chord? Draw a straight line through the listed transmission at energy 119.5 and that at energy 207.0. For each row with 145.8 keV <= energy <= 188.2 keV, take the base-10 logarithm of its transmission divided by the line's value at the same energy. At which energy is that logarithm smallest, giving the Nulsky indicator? 149.5 keV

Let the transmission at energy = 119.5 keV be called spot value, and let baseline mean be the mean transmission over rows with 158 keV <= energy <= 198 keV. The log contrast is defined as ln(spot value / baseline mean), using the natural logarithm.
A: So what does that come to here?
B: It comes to -0.041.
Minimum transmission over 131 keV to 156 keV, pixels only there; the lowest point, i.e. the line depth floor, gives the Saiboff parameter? 172.1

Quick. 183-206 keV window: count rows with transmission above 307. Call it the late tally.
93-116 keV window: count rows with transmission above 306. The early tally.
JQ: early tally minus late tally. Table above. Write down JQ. -2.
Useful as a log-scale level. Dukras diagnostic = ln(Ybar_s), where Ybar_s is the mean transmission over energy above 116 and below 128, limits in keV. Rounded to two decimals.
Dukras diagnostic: 5.72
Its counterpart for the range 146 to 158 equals 5.72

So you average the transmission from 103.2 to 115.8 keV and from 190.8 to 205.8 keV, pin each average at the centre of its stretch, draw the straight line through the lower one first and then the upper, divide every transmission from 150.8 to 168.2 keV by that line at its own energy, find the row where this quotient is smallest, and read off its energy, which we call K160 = 162.0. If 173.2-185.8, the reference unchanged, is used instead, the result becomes 184.5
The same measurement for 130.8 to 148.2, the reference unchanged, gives 142.0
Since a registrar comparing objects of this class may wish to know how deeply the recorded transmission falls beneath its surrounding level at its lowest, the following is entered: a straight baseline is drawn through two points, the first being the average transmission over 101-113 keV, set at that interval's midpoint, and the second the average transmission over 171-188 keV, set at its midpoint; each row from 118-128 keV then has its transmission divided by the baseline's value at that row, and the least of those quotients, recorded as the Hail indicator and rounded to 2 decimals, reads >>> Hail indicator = 0.95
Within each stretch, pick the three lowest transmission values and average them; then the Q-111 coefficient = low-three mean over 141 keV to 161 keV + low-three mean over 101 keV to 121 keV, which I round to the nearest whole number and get 546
